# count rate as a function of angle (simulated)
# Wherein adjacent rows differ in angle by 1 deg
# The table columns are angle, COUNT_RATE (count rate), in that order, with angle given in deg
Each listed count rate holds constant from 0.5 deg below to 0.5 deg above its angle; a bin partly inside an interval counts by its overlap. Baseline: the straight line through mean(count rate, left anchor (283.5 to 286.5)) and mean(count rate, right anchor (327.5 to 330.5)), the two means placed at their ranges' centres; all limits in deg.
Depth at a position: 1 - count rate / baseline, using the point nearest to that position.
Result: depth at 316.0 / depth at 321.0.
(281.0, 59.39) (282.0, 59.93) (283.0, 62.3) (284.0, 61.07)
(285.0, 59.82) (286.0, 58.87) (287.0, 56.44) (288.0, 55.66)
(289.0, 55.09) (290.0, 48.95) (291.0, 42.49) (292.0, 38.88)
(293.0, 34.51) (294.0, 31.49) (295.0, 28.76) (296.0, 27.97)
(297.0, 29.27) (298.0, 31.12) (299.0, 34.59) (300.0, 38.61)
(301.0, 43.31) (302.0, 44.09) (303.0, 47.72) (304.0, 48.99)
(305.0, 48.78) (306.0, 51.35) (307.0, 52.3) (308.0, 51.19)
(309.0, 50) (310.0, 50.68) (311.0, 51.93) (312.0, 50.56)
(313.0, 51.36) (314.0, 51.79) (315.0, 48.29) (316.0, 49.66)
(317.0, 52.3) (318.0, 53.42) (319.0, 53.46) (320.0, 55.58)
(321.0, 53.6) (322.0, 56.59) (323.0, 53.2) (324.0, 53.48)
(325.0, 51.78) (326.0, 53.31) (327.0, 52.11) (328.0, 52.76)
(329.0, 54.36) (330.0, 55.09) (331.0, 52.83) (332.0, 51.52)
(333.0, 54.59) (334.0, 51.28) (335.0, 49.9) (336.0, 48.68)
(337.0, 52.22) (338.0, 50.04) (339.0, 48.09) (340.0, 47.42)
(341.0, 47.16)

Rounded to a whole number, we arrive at 4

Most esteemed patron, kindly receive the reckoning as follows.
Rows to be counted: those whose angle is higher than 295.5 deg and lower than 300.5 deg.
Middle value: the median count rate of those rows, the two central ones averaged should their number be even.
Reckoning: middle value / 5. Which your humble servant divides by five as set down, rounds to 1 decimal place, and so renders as 6.2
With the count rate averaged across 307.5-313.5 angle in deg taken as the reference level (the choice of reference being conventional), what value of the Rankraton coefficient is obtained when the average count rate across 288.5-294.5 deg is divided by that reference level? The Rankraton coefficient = 0.82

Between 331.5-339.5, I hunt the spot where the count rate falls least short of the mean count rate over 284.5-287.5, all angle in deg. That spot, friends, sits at 333.0 deg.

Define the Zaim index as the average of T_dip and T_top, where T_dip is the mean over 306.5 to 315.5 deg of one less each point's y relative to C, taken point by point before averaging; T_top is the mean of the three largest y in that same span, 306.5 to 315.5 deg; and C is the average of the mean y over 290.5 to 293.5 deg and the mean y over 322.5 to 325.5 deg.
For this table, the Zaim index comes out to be 25.9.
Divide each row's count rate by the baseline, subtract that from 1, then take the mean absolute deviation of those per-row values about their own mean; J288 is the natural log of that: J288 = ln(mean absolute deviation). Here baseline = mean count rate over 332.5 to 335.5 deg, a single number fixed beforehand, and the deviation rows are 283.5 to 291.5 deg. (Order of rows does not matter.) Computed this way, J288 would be -2.4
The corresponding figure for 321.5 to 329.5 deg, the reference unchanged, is -3.9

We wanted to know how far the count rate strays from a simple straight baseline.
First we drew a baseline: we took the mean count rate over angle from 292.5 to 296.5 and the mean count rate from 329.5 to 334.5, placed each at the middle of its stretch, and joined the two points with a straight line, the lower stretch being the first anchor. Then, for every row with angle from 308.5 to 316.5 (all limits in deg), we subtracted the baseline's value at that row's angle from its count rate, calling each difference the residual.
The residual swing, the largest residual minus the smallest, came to 6.0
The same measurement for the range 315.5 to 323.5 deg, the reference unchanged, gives 4.2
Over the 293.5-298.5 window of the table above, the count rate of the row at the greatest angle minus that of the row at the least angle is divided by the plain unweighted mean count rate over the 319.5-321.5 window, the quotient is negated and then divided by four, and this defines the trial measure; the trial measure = 0.00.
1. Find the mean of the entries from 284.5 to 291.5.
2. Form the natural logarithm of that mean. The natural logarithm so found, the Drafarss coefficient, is 3.99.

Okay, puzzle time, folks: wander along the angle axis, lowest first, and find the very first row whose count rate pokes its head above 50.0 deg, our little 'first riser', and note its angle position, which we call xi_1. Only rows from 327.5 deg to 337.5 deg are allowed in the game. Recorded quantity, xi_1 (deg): 328.0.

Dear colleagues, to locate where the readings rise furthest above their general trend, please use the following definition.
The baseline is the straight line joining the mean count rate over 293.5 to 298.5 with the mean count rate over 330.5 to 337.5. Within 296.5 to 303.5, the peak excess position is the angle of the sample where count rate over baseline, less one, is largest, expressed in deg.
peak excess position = 303.0 deg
